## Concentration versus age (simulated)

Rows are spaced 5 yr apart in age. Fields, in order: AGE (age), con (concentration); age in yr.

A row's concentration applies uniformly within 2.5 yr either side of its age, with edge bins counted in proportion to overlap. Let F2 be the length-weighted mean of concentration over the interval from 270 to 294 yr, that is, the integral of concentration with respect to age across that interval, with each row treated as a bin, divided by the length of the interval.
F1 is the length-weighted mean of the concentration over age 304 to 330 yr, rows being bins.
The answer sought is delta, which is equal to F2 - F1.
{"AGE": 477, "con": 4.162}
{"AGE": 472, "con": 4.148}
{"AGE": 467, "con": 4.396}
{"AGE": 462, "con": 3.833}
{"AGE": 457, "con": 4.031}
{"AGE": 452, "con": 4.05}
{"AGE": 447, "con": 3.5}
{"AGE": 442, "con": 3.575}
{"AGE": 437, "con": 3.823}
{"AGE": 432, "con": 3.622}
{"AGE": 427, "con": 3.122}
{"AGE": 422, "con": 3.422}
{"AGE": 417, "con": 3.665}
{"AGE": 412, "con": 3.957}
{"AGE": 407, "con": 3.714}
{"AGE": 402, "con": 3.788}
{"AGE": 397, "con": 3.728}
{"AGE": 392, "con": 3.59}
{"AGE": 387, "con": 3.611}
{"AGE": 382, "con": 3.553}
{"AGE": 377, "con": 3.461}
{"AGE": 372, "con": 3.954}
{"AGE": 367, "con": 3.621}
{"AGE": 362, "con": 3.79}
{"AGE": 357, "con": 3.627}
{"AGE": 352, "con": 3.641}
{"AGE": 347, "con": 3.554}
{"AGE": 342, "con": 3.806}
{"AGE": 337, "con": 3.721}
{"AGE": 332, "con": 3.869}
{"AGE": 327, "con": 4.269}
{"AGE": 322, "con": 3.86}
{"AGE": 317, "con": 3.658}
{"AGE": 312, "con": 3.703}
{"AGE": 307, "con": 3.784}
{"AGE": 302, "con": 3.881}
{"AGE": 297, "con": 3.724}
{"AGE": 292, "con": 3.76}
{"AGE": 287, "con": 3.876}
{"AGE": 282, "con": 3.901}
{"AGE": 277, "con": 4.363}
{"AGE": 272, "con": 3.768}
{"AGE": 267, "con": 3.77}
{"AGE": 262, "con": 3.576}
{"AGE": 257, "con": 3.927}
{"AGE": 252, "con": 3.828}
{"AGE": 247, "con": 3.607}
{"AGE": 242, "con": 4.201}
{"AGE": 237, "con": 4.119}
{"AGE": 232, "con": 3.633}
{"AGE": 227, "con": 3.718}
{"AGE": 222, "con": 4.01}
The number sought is 0.09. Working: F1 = 3.86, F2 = 3.94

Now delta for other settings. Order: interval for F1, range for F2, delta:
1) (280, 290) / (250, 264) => -0.10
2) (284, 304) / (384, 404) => -0.14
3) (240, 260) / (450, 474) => 0.22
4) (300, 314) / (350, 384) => -0.12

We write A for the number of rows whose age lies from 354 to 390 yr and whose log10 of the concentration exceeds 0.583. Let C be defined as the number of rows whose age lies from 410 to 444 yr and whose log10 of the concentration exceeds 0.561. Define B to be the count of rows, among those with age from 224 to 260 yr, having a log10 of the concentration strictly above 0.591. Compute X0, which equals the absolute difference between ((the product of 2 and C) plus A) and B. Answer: 4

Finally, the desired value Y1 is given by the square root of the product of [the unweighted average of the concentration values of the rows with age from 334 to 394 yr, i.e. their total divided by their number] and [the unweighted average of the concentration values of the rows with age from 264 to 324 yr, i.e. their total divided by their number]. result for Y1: 3.75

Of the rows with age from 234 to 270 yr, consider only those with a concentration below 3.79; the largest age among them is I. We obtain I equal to 267 yr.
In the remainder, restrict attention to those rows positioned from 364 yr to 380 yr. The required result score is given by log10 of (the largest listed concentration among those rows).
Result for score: 0.597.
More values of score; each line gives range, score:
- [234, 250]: 0.623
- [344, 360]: 0.561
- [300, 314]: 0.589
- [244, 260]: 0.594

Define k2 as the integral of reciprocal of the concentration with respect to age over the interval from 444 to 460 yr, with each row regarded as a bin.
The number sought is 4.17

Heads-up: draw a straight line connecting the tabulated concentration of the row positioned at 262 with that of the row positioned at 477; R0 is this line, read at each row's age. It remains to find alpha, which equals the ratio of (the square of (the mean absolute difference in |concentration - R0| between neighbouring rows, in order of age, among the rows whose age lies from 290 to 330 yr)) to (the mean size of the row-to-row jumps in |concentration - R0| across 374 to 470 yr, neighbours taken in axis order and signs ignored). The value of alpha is 0.086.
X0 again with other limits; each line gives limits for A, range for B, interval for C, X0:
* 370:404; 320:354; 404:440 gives 8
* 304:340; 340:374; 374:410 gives 8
